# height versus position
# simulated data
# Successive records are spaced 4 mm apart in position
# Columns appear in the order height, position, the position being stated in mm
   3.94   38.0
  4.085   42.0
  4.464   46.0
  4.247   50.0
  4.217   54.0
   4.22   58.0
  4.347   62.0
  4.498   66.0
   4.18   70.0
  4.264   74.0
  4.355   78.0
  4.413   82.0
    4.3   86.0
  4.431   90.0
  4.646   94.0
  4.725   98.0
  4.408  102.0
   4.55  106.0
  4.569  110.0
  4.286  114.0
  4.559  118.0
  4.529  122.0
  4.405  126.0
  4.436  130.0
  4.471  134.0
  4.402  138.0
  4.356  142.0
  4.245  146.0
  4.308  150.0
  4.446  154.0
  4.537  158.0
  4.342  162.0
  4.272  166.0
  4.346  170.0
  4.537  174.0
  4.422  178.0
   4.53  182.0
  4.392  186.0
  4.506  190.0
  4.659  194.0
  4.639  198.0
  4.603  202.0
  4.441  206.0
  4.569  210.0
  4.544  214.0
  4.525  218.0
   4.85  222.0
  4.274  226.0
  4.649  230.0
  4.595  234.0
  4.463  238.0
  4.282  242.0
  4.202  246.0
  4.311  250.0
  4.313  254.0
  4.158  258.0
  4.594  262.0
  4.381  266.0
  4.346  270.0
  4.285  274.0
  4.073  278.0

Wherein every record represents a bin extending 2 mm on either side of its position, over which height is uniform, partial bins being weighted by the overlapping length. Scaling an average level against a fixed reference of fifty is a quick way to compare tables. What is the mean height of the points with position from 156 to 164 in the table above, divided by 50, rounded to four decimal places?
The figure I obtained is 0.0888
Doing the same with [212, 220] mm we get 0.0907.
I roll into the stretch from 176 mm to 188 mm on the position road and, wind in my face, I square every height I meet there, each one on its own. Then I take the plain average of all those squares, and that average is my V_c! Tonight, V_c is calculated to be 19.8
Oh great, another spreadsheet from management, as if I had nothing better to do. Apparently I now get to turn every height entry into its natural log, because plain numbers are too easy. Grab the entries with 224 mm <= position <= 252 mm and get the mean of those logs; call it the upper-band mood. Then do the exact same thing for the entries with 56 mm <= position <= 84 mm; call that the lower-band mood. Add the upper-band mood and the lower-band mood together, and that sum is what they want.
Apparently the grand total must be 2.94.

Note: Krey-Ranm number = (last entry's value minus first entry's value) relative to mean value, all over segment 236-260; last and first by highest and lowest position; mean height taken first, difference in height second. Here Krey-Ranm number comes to -0.07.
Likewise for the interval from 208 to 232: 0.02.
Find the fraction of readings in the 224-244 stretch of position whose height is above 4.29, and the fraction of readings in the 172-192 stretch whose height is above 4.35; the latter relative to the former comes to 1.7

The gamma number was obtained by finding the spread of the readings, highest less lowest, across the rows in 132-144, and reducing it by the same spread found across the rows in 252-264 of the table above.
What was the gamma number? -0.32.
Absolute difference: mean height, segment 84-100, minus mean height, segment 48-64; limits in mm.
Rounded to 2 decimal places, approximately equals 0.27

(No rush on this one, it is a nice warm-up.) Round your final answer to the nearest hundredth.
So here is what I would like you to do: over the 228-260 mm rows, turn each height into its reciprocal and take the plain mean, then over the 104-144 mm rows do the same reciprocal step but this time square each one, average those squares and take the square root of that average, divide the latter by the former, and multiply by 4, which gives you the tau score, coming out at 3.92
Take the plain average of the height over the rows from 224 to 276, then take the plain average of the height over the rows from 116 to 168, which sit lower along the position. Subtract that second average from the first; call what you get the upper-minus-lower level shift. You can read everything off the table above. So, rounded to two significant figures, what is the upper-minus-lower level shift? -0.035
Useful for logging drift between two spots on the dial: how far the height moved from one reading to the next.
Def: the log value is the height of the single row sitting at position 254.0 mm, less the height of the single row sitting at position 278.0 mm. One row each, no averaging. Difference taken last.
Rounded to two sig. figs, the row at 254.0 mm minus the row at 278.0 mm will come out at 0.24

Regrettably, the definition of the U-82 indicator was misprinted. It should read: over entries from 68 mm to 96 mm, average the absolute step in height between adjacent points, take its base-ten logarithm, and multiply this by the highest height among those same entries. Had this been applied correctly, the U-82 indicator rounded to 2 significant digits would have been -4.4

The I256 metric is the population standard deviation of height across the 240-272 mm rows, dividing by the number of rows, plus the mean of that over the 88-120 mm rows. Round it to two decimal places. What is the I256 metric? 4.64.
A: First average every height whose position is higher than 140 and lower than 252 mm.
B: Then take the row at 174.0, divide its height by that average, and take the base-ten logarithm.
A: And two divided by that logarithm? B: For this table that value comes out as 265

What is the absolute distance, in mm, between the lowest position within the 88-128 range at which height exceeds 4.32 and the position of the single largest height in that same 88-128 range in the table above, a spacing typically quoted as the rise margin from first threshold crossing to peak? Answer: 8 mm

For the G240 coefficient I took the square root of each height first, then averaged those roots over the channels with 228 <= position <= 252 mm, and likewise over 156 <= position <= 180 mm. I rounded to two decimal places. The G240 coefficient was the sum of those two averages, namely 4.20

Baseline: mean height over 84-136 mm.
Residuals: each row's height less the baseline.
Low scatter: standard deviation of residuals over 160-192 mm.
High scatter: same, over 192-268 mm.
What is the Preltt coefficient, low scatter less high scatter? -0.09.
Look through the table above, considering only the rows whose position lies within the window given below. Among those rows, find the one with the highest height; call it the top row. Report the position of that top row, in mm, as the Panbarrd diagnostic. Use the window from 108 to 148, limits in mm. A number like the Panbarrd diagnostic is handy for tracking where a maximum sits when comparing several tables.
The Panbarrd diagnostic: 110.0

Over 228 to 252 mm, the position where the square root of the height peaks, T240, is 230.0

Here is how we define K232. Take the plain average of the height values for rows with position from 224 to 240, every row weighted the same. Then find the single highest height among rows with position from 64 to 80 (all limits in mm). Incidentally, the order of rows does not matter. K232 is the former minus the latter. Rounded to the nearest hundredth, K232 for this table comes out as 0.00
